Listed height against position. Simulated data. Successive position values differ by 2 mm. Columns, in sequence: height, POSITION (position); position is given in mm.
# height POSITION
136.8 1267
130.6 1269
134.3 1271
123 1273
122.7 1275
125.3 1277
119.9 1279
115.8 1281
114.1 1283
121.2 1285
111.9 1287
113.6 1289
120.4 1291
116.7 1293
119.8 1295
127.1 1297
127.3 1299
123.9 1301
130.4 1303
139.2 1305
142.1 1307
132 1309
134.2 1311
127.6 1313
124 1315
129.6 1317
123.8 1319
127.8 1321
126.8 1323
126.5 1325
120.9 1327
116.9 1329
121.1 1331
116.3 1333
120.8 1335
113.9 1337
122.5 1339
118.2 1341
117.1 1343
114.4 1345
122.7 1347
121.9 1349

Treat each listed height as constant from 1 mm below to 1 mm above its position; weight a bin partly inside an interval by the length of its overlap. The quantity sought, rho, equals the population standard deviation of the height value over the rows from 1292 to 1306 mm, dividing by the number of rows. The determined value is 6.8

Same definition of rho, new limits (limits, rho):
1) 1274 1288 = 4.5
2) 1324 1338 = 3.8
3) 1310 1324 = 3.3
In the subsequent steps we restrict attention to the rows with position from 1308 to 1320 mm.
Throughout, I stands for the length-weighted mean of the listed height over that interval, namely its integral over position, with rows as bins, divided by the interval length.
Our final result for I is 129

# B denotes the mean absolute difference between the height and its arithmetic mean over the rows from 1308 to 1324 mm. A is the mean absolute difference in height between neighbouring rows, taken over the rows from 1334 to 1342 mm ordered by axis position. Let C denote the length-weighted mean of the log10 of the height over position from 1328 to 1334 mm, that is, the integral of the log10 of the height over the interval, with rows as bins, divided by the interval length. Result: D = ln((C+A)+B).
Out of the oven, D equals 2.44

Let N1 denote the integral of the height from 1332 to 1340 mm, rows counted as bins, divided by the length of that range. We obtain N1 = 118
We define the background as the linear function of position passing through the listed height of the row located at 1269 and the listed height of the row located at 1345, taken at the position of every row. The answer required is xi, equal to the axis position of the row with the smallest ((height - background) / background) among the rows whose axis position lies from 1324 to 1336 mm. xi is 1329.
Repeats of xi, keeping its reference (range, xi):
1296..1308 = 1301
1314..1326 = 1315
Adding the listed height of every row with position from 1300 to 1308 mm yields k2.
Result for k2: 536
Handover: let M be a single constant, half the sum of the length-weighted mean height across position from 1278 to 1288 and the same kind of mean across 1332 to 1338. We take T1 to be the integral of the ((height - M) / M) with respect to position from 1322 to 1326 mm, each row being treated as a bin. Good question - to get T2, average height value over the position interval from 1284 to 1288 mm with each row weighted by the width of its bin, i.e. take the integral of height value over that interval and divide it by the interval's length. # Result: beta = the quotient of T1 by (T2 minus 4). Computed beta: 0.0030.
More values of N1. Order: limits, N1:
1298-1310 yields 132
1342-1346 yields 116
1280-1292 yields 116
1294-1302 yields 125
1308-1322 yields 128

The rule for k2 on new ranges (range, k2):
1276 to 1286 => 596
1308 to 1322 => 899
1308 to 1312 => 266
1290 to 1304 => 866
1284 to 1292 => 467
